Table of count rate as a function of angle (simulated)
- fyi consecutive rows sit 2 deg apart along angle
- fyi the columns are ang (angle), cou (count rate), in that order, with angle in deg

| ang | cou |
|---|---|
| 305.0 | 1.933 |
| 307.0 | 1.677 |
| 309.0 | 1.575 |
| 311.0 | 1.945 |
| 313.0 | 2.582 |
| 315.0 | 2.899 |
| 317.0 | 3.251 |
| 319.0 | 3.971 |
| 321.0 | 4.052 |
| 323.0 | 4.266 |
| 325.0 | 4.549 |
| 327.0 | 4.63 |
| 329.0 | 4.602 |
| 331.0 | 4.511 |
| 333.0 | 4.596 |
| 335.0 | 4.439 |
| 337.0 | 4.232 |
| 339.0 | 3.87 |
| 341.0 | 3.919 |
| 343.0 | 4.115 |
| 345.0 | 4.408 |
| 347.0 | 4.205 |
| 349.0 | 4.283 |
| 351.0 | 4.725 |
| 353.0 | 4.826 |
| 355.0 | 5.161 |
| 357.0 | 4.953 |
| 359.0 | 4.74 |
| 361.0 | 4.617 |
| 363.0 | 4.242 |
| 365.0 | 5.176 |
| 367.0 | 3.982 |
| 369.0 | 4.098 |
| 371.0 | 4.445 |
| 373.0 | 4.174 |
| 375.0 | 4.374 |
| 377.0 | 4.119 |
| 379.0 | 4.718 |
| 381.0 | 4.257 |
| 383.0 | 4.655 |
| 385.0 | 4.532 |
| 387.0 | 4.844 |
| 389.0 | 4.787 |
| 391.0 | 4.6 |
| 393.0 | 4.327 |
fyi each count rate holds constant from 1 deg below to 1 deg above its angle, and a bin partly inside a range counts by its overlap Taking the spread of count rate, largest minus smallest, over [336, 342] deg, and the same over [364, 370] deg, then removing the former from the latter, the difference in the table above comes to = 0.8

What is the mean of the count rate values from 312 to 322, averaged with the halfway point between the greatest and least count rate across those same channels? 3.3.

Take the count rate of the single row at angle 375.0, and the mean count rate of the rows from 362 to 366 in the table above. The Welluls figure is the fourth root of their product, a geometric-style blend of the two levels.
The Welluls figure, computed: 2.13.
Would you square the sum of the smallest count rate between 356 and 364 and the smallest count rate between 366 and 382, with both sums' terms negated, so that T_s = 67.6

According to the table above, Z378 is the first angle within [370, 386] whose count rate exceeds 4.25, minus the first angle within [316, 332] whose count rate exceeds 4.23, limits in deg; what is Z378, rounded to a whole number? 48 deg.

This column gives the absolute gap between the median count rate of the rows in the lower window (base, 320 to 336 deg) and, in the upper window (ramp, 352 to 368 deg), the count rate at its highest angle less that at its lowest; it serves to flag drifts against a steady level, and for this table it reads 5.4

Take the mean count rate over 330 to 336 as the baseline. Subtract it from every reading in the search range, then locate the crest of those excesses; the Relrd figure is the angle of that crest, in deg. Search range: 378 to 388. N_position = 387.0 deg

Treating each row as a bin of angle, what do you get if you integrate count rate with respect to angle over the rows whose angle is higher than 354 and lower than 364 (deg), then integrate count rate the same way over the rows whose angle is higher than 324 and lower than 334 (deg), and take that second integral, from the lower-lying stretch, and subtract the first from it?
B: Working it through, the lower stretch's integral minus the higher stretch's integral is -2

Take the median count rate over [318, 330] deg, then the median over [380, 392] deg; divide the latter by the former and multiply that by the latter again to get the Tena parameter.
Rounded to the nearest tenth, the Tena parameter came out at 4.9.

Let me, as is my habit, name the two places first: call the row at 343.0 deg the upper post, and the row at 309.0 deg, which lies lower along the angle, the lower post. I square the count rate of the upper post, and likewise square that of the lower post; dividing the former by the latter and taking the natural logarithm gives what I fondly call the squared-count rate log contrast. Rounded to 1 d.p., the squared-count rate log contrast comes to 1.9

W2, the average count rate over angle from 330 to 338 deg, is 4.4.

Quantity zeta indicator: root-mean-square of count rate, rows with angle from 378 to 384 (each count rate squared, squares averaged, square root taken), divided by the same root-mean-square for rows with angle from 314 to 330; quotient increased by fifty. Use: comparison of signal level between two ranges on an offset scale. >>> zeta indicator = 51.1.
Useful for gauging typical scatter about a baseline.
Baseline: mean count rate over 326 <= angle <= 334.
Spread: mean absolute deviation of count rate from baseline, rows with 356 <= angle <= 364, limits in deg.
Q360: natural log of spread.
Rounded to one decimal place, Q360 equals -1.5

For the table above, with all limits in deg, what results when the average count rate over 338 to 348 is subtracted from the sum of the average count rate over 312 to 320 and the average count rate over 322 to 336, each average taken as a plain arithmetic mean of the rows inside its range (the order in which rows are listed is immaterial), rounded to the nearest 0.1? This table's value 3.6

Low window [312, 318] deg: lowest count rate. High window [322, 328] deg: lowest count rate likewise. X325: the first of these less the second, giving -1.7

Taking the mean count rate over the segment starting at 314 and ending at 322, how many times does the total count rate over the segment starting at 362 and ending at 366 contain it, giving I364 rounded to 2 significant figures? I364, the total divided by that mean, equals 2.7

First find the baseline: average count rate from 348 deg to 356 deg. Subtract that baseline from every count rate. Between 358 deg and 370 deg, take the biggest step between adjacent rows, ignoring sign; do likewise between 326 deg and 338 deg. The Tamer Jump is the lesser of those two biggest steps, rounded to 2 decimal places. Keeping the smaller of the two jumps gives 0.21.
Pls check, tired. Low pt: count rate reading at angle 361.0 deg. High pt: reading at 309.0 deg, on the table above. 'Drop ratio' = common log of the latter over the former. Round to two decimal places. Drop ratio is -0.47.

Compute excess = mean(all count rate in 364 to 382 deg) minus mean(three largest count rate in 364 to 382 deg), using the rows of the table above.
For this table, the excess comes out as -0.41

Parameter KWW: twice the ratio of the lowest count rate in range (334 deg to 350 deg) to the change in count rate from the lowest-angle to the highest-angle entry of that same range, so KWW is -50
